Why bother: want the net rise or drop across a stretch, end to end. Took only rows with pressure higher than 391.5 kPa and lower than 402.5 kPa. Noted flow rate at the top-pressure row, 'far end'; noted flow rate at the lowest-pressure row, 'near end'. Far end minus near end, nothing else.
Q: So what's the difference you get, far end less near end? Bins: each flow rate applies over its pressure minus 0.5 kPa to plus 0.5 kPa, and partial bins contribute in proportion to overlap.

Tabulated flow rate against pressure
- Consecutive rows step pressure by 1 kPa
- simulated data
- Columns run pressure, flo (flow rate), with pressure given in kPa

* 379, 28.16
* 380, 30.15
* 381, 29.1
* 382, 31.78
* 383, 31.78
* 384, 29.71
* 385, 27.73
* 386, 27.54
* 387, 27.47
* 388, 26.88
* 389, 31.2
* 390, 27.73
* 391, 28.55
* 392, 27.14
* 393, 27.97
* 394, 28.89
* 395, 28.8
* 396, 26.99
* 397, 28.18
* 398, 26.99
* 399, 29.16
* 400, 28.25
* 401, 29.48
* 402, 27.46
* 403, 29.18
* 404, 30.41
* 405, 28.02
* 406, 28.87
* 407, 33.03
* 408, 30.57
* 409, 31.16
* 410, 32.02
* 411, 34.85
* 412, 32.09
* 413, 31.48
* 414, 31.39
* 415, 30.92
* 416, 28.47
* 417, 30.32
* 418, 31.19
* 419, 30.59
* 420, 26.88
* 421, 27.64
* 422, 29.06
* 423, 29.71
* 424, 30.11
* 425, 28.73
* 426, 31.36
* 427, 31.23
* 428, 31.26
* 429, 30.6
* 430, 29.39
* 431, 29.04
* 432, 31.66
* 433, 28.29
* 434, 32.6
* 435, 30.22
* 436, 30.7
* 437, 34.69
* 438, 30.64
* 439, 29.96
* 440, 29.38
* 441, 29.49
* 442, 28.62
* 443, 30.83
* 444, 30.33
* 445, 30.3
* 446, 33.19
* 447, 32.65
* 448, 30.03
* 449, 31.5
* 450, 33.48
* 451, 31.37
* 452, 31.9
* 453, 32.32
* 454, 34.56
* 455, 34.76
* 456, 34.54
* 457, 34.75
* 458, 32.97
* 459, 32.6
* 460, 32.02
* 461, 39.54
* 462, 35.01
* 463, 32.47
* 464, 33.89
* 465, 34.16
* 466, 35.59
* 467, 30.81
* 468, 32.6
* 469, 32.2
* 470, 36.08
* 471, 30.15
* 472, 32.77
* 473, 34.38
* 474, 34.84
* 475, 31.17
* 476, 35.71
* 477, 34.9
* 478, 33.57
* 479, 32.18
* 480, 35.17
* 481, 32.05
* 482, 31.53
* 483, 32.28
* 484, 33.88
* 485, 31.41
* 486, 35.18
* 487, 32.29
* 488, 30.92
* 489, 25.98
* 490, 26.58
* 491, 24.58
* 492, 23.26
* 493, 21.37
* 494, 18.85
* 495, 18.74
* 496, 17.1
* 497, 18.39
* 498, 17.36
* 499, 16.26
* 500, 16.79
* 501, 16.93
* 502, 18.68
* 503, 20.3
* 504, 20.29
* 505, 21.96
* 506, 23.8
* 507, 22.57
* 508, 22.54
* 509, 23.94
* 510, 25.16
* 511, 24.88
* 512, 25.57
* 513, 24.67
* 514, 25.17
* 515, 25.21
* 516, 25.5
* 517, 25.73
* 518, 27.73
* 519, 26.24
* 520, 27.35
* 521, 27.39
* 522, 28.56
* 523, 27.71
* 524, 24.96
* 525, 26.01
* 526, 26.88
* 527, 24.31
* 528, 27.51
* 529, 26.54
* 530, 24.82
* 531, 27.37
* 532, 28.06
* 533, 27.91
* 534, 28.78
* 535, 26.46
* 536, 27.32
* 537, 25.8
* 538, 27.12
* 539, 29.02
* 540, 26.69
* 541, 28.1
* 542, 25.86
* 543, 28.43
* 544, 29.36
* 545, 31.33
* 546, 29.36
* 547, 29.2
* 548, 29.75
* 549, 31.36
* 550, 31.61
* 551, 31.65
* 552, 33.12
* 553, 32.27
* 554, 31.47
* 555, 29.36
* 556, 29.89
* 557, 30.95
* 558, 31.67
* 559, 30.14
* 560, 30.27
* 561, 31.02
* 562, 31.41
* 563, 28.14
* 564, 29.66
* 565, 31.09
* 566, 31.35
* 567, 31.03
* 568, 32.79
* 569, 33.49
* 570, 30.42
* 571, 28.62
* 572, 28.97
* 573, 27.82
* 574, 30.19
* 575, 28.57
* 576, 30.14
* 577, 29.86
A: 0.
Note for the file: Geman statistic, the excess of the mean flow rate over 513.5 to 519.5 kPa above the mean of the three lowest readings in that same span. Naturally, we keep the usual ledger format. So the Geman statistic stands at 0.64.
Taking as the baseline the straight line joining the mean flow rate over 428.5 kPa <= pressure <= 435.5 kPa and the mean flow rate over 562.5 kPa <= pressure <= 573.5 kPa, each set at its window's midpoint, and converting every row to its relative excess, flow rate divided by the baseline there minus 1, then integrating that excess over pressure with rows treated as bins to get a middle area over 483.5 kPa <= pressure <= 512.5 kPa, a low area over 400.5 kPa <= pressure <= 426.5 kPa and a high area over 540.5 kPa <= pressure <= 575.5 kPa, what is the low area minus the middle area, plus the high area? 7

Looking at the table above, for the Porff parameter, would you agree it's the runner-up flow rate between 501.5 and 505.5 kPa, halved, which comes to 10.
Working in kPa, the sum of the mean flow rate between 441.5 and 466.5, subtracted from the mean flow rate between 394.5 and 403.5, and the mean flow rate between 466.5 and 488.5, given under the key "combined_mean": 28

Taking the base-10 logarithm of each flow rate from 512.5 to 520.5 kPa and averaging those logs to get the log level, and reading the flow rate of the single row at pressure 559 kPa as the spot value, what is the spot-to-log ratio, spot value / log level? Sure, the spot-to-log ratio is 21.3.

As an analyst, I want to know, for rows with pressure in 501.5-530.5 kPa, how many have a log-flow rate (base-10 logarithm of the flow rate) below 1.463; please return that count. 29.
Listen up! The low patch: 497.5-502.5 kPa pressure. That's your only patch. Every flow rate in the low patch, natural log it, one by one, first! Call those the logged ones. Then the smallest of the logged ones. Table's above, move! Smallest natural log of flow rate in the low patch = 2.8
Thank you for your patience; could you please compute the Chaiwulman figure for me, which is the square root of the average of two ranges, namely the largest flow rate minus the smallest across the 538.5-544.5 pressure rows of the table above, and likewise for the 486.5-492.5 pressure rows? 2.5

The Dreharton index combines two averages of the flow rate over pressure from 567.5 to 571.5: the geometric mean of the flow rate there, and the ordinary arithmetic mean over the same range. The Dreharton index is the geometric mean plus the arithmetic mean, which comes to 63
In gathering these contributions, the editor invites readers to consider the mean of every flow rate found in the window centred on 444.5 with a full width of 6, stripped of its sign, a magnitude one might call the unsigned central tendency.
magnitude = 31.0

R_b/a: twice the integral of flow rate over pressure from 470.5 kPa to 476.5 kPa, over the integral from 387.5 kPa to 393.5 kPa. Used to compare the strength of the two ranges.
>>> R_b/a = 2.35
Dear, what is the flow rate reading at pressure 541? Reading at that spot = 28.1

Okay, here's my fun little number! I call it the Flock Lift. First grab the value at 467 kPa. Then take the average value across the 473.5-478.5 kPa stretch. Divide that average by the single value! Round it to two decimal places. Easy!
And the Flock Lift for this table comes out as 1.10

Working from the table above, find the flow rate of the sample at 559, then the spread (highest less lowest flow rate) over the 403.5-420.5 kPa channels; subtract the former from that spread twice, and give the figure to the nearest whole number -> -52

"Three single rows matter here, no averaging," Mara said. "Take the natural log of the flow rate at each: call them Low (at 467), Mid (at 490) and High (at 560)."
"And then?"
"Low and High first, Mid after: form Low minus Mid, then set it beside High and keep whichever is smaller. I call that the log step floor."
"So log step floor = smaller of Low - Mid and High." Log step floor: 0.15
